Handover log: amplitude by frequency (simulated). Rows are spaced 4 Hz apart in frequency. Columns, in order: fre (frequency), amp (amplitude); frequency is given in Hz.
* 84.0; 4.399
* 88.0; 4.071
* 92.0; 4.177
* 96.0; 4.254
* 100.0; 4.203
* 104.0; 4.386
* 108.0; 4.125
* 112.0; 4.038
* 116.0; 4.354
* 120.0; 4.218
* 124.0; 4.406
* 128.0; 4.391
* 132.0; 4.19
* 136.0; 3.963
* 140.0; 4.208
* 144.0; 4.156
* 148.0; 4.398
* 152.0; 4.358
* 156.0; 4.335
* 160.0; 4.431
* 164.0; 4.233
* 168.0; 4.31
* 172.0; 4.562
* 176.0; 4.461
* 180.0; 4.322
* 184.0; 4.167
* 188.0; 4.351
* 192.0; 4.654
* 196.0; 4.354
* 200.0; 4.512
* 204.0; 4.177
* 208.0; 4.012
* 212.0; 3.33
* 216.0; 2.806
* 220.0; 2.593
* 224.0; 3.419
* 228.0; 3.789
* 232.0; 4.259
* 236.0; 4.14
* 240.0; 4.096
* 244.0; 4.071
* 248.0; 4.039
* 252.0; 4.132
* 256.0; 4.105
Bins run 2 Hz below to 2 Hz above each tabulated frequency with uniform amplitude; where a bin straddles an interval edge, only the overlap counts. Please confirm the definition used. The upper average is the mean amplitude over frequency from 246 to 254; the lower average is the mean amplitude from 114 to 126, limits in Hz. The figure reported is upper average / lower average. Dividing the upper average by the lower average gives 0.94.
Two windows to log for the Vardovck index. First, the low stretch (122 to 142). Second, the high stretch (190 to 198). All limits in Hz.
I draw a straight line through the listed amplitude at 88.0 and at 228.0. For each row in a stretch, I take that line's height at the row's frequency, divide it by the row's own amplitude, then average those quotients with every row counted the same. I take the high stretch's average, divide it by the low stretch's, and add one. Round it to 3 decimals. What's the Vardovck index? 1.910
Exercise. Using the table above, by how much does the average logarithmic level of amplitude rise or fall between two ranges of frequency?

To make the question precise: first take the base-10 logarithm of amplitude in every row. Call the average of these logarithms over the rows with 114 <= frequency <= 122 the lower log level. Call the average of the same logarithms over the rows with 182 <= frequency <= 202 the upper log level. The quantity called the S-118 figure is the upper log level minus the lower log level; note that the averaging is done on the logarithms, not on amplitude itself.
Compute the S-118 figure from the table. 0.012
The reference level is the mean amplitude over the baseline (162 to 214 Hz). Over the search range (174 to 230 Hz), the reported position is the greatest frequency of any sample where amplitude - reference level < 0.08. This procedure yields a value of 228.0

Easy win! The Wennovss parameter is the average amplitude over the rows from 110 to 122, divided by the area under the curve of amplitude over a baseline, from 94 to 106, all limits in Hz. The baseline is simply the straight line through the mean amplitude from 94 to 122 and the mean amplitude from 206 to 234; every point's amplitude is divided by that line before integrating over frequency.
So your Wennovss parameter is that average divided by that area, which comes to 0.35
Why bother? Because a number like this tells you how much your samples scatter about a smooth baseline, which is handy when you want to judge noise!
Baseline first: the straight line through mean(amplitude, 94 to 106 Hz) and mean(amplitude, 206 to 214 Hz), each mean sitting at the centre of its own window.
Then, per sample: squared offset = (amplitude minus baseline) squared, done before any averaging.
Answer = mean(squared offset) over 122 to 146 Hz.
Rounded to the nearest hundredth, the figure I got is 0.03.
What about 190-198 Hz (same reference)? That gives 0.57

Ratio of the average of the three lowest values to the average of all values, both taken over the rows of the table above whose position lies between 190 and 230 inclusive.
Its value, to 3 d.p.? 0.773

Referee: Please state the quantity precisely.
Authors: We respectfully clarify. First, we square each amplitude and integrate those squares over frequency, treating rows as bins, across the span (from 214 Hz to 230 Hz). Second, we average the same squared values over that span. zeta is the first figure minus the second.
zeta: 152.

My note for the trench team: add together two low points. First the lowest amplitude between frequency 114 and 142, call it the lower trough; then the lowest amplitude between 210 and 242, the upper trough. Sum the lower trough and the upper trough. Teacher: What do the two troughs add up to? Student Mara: 6.6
